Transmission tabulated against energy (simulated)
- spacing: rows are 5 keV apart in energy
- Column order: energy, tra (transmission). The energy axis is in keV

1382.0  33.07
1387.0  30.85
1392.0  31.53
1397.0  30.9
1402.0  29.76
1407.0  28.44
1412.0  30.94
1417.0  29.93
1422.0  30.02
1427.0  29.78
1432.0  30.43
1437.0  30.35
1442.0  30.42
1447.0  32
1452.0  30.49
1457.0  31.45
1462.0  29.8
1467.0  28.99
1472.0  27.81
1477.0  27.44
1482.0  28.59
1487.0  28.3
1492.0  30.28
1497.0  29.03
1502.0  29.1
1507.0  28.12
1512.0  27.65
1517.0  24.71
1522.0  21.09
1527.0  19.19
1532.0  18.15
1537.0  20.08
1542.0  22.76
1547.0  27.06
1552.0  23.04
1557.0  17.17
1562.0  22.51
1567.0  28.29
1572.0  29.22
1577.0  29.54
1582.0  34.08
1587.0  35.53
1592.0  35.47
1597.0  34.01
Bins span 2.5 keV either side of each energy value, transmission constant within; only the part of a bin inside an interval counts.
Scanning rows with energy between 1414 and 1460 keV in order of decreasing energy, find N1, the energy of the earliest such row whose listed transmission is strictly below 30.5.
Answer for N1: 1452.0 keV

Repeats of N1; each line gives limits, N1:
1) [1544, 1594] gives 1577.0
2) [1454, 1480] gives 1477.0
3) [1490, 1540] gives 1537.0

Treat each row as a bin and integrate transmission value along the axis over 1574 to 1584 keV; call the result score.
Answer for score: 316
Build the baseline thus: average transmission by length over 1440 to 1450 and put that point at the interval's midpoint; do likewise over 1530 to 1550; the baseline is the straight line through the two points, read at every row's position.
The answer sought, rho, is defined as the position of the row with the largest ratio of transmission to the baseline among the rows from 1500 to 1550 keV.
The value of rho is 1547.0 keV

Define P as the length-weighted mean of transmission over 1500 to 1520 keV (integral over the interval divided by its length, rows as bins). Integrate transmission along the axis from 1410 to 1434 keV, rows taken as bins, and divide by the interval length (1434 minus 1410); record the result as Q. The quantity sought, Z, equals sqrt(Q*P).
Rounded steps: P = 27.2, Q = 30.2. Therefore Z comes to 28.7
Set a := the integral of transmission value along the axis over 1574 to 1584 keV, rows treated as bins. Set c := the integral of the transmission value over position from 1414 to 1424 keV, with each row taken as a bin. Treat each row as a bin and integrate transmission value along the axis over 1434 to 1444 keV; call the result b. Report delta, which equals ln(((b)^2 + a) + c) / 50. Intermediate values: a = 316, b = 304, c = 300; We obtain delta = 0.2288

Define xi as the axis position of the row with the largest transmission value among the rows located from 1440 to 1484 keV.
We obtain 1447.0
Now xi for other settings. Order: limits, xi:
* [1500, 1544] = 1502.0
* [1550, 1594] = 1587.0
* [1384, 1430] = 1392.0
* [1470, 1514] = 1492.0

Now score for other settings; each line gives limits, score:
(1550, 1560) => 201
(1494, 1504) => 291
